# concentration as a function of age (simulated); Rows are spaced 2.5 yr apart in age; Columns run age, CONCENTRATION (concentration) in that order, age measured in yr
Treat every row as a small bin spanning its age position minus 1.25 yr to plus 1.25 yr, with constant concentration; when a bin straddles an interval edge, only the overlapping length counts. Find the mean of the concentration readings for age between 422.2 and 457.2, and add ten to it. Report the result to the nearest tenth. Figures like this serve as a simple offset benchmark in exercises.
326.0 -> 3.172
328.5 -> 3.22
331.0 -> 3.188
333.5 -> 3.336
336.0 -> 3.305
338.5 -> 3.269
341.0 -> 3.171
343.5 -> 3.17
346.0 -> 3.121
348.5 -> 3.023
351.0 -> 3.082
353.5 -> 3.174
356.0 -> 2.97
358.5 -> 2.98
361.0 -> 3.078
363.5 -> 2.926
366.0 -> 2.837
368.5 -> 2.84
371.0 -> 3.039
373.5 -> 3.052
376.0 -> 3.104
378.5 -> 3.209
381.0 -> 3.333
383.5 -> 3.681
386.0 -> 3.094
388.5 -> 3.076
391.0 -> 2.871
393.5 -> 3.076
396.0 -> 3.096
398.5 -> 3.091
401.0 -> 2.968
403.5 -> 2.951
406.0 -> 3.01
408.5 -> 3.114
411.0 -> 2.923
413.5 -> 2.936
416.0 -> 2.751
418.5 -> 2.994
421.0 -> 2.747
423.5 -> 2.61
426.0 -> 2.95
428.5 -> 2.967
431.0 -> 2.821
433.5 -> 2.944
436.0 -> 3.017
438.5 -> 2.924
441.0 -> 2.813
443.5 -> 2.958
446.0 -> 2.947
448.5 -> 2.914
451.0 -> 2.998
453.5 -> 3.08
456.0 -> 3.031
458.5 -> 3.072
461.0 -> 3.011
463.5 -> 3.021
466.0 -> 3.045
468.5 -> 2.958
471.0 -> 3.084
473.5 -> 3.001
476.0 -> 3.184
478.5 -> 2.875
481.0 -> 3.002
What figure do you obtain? 12.9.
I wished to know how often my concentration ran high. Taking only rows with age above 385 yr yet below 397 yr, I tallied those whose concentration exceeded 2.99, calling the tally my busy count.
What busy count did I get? 4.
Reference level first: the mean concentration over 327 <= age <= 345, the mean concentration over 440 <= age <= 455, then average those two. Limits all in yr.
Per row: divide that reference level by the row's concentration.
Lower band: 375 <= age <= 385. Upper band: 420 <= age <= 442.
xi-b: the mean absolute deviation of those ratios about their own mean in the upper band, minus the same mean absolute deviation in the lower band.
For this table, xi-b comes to -0.008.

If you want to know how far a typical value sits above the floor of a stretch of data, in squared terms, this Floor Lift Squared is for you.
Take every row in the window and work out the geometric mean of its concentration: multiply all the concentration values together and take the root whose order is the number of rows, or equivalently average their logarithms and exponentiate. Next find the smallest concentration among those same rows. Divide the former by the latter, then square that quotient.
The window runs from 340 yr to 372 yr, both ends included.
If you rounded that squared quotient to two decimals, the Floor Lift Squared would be 1.14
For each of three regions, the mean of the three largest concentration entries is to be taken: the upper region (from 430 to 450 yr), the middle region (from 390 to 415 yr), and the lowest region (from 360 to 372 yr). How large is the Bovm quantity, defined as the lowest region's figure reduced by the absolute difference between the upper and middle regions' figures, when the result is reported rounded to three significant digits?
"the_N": 2.89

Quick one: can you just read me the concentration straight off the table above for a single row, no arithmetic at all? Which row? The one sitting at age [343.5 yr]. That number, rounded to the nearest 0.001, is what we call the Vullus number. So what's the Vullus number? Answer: 3.170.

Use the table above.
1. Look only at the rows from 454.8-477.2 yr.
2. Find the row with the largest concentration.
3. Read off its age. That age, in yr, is 476.0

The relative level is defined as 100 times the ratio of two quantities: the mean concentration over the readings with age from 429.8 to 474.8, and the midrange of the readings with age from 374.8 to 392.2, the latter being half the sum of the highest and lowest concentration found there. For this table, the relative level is 91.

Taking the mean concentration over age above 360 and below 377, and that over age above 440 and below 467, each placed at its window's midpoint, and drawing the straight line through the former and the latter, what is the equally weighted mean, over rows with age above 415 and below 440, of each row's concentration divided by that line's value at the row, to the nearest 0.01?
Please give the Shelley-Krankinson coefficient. 0.96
